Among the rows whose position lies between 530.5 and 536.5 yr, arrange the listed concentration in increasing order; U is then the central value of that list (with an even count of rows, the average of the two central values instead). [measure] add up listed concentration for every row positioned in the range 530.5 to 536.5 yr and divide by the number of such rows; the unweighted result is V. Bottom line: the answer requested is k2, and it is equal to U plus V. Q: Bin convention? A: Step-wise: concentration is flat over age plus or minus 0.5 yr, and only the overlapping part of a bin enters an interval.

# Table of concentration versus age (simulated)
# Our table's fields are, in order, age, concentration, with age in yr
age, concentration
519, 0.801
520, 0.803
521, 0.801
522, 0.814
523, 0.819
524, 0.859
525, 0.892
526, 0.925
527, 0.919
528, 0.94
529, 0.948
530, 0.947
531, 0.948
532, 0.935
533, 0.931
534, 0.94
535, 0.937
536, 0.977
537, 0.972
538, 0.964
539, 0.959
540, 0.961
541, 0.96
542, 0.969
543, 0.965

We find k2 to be 1.88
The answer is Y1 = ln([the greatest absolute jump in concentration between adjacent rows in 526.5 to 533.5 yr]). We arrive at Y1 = -3.86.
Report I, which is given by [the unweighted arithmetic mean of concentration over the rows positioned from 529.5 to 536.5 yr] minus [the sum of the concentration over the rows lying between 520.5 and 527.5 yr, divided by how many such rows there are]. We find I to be 0.08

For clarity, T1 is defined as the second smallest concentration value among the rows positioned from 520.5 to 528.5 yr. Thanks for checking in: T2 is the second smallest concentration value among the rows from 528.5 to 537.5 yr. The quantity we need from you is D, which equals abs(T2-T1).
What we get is 0.12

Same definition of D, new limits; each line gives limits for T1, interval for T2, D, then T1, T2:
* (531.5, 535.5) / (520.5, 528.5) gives 0.12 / 0.935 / 0.814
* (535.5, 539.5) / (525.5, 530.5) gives 0.04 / 0.964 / 0.925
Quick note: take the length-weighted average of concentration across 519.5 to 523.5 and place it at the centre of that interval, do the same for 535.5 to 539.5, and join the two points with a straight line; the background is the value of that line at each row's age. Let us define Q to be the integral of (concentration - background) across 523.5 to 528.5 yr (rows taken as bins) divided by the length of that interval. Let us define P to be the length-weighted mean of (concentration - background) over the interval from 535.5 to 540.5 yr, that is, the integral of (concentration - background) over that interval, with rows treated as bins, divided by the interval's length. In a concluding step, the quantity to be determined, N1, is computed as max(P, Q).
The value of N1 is 0.053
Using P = -0.006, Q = 0.05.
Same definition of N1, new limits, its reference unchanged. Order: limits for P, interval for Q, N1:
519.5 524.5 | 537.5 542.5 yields 0.005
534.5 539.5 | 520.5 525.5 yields 0.013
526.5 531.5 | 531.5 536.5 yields 0.057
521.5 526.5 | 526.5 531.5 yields 0.057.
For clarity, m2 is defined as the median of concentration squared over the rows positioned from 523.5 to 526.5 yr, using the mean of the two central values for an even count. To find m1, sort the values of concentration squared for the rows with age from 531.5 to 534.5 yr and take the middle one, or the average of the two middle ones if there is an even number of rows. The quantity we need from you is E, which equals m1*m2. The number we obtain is 0.70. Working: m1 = 0.87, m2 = 0.80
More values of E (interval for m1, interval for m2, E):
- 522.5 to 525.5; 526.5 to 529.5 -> 0.65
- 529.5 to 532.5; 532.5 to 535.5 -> 0.79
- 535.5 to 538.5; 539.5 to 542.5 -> 0.87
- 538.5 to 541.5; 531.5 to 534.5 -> 0.81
